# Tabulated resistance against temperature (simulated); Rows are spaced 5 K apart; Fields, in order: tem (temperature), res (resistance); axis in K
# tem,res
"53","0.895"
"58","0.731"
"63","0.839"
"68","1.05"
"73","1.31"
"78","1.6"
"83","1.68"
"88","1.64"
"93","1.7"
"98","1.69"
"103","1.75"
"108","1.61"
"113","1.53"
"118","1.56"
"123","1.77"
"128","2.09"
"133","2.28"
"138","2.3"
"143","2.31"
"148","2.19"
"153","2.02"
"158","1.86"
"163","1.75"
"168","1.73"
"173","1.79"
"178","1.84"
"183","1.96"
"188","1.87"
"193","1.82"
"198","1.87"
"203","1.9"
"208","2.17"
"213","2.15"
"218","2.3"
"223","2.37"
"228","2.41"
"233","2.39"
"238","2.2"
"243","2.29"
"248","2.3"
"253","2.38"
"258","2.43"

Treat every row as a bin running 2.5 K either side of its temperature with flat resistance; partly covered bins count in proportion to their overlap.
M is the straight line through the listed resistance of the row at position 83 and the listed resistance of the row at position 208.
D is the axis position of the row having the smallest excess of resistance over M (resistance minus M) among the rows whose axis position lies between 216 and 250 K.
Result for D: 238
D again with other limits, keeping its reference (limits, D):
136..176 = 168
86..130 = 113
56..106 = 58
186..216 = 193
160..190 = 168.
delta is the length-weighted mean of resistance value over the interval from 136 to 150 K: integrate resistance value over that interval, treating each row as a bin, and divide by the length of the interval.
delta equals 2.3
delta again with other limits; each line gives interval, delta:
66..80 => 1.3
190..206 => 1.9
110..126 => 1.6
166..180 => 1.8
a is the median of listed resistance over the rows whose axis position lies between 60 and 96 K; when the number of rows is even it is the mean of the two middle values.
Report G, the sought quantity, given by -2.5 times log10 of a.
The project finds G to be -0.51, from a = 1.60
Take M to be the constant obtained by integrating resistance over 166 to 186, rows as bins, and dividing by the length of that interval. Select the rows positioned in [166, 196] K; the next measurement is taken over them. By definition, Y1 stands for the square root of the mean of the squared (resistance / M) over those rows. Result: 1.00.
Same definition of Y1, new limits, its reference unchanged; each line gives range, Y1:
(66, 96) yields 0.83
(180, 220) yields 1.10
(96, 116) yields 0.90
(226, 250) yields 1.26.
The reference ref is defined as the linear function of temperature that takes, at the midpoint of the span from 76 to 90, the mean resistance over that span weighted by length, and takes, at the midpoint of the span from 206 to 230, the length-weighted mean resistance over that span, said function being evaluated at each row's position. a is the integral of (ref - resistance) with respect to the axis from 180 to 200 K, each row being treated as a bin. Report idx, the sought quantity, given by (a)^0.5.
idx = 2.32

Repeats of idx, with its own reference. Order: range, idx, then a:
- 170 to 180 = 1.63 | 2.67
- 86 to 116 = 1.50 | 2.24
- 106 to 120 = 1.75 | 3.05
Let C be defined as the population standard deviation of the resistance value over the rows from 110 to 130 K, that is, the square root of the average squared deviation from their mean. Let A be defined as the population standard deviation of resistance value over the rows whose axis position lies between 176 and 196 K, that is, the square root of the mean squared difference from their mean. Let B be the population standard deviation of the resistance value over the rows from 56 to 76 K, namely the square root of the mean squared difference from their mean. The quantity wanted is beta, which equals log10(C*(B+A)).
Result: -1.2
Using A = 0.05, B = 0.22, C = 0.22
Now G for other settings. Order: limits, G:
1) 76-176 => -0.61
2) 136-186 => -0.70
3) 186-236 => -0.84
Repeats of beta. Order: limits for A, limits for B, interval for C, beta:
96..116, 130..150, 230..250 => -2.1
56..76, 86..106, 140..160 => -1.4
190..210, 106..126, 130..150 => -2.0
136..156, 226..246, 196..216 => -1.6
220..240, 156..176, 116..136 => -1.4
